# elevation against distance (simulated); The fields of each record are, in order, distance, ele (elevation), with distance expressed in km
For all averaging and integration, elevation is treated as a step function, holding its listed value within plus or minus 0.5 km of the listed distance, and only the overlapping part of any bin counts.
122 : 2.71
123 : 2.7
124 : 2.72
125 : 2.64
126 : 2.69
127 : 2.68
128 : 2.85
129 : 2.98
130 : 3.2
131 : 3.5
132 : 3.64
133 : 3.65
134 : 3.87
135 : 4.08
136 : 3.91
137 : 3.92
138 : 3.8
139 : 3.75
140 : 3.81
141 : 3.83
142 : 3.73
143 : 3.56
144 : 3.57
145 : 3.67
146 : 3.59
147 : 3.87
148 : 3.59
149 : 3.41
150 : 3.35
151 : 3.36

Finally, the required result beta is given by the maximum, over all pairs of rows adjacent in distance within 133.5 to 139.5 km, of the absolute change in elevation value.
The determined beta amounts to 0.21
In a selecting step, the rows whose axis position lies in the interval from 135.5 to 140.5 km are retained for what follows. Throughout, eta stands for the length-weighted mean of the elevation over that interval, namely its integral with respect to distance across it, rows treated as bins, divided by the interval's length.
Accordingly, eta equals 3.84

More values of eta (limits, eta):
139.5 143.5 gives 3.73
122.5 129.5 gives 2.75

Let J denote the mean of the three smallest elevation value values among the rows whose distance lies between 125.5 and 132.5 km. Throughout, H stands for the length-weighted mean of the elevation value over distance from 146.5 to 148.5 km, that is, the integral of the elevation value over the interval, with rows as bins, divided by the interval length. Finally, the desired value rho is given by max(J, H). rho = 3.73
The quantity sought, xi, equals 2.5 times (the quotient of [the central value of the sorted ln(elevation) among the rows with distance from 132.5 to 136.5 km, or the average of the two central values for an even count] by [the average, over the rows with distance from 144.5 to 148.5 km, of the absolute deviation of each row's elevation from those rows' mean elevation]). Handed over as 36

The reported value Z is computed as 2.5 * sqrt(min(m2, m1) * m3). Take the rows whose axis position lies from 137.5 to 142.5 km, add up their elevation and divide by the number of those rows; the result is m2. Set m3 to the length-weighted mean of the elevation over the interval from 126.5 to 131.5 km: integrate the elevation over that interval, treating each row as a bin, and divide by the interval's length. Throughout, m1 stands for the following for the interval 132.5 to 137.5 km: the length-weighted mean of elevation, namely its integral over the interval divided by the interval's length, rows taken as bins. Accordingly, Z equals 8.5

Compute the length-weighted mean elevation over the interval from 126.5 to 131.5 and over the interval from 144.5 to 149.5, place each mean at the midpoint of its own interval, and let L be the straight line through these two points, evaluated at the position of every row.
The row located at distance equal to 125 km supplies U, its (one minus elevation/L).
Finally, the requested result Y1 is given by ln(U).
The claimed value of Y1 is -2.4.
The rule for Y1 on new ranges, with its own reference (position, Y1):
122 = -3.3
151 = -2.3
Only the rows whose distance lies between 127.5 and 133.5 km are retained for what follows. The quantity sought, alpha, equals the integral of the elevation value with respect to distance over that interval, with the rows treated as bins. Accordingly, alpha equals 20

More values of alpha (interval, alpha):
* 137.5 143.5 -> 22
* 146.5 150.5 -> 14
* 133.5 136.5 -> 12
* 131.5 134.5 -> 11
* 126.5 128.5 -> 6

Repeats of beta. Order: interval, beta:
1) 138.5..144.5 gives 0.17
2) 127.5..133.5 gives 0.30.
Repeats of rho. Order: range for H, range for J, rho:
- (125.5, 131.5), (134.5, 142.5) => 3.76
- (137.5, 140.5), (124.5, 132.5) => 3.79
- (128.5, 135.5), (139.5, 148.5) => 3.57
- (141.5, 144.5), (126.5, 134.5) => 3.62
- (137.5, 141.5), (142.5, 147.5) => 3.80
